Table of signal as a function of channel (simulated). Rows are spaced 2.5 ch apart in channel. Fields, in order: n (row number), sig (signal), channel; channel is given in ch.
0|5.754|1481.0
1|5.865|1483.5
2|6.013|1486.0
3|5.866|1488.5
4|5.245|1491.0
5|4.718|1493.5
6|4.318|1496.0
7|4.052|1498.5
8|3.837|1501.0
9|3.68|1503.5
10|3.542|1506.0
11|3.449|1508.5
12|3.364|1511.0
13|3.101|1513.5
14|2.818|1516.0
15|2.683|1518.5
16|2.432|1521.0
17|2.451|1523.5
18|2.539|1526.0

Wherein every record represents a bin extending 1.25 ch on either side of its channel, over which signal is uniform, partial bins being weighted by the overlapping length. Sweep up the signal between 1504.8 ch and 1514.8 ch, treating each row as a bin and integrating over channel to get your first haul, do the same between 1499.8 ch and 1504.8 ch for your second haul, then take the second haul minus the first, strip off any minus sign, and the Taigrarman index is 15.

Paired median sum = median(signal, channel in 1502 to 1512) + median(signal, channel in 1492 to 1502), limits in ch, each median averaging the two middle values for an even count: 7.7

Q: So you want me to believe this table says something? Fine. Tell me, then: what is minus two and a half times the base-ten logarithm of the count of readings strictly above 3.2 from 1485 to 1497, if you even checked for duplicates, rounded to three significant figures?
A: -1.75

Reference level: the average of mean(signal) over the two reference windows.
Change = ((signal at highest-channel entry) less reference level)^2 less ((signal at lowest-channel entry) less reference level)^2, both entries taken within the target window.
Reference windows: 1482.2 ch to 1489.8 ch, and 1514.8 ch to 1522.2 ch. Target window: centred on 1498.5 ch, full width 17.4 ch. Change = -0.4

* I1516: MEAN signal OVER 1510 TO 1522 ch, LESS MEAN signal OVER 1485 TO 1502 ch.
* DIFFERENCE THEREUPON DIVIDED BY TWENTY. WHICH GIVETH -0.099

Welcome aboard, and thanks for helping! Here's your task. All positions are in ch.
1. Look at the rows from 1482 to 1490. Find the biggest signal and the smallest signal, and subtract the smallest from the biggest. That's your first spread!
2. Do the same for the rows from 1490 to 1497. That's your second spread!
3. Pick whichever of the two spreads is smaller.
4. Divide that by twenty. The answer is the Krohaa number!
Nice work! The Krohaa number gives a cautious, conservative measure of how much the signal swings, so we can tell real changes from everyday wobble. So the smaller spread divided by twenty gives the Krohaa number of 0.0074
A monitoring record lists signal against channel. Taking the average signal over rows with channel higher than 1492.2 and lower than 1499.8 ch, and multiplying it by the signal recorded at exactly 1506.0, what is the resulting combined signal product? 15.5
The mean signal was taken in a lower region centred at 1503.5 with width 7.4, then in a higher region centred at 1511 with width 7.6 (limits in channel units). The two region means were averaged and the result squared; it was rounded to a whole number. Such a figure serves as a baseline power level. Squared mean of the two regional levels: 12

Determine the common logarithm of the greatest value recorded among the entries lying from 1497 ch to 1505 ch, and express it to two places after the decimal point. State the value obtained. 0.61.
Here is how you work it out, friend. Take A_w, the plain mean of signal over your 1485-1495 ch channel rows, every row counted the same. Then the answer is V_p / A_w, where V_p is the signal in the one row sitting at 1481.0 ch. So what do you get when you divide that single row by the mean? 1.1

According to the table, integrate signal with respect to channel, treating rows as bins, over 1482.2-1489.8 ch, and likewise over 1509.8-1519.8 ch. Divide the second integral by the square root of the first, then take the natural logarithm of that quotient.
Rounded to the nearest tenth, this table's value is 1.5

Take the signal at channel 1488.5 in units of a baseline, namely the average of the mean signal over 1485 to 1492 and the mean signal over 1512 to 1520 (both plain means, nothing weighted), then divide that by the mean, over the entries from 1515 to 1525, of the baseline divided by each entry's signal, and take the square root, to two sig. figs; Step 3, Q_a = 0.91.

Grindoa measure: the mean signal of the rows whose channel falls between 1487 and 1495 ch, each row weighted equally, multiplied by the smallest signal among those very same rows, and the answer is 25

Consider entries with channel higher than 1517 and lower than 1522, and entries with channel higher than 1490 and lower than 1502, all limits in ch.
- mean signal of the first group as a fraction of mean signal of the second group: 0.58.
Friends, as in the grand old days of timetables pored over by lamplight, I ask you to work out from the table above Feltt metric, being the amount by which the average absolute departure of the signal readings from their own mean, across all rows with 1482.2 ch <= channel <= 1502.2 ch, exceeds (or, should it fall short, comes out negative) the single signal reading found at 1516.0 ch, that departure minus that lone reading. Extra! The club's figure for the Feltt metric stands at -2.06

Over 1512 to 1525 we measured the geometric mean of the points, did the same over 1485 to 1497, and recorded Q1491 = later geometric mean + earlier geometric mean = 7.9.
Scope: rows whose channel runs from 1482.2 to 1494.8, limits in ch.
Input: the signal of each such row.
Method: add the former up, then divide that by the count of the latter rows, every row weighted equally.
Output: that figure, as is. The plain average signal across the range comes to 5.5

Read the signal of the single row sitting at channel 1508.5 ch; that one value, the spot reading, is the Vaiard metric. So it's 3.449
